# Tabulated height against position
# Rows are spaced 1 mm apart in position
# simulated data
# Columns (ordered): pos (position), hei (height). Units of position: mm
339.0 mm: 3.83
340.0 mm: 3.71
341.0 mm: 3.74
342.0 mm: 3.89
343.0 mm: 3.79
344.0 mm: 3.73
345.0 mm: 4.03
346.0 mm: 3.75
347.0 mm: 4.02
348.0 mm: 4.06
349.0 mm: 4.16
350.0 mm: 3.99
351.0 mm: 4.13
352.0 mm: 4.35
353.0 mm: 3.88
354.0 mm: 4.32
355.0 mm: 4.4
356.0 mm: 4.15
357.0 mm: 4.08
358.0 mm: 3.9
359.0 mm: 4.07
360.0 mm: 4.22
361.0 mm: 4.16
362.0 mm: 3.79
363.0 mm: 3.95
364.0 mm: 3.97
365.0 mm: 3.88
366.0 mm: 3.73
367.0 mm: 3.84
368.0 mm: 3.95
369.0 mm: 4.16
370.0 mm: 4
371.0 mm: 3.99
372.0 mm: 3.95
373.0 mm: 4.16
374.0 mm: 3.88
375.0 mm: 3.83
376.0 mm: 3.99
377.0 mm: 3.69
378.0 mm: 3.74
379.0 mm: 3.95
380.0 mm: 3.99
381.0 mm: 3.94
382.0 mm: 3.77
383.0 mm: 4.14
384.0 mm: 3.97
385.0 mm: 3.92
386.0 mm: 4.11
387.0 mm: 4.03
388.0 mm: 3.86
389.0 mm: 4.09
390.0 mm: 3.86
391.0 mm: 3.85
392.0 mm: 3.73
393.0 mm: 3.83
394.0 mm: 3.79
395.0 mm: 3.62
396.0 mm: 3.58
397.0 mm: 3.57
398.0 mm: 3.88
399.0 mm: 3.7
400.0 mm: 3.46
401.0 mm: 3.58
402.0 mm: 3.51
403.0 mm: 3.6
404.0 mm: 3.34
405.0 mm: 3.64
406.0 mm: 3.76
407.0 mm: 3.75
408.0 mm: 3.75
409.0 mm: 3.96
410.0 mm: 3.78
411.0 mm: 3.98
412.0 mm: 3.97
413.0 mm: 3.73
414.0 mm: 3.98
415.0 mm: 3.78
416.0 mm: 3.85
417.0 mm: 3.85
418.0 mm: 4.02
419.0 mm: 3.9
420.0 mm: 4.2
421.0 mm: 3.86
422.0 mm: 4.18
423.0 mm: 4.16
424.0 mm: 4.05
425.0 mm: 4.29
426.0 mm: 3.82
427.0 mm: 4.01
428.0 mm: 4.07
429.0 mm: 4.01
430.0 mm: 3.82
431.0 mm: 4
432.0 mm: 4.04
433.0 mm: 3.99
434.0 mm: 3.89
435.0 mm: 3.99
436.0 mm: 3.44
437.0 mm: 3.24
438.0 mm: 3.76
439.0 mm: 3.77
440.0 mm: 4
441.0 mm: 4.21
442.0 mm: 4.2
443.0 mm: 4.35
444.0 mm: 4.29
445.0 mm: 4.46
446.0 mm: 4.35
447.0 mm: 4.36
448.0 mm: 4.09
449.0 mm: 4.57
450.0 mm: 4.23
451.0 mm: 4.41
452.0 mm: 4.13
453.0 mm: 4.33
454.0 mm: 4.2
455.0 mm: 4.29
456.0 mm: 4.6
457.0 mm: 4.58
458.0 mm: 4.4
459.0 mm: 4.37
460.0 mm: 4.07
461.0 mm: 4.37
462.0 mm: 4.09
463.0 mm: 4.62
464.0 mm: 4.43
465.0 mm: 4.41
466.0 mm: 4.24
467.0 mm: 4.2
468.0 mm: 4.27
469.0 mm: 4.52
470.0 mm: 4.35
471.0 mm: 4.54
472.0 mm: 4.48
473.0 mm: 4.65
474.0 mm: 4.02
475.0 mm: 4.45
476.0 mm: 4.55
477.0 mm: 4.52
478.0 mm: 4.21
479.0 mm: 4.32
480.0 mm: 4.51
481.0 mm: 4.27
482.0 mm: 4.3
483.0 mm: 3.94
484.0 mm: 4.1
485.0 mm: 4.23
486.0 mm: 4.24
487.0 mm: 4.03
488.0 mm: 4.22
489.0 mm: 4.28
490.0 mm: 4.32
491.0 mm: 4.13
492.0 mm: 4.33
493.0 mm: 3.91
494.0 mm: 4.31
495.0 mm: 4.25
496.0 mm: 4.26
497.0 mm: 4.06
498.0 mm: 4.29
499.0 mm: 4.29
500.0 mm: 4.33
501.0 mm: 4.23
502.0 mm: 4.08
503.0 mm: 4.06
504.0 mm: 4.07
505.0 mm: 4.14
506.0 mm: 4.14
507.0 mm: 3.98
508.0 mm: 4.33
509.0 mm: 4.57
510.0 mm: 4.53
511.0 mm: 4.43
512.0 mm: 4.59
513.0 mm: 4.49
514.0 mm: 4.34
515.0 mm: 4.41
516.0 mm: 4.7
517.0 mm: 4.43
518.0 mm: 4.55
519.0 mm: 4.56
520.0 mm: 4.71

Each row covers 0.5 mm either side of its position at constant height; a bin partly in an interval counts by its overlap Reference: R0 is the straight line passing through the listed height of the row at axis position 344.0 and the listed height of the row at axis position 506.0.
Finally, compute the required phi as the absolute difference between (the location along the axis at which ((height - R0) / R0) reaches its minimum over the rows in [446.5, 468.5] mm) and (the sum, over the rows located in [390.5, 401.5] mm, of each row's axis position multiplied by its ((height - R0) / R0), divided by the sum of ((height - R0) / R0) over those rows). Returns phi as 62.4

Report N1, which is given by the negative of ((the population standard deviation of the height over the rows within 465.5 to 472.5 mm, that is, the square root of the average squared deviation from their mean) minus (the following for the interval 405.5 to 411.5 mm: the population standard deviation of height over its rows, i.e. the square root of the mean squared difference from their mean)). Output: -0.03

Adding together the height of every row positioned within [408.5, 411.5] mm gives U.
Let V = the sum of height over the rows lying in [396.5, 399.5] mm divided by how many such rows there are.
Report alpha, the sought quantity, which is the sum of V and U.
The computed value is 15.4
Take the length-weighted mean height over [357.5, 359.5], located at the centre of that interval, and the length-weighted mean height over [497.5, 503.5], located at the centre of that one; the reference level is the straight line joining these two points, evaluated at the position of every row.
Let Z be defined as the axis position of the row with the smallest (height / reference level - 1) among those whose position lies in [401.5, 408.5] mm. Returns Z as 404.0 mm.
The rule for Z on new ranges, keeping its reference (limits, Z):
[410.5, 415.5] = 413.0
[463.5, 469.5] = 467.0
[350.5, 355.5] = 353.0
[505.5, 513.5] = 507.0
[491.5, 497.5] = 493.0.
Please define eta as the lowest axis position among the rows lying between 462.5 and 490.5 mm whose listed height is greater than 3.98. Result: 463.0 mm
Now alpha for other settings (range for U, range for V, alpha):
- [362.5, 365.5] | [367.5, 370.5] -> 15.8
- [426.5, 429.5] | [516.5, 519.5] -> 16.6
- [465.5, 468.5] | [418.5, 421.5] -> 16.7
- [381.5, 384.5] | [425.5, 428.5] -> 15.8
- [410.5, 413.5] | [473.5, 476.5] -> 16.0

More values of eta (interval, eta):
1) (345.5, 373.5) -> 347.0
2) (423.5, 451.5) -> 424.0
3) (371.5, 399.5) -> 373.0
